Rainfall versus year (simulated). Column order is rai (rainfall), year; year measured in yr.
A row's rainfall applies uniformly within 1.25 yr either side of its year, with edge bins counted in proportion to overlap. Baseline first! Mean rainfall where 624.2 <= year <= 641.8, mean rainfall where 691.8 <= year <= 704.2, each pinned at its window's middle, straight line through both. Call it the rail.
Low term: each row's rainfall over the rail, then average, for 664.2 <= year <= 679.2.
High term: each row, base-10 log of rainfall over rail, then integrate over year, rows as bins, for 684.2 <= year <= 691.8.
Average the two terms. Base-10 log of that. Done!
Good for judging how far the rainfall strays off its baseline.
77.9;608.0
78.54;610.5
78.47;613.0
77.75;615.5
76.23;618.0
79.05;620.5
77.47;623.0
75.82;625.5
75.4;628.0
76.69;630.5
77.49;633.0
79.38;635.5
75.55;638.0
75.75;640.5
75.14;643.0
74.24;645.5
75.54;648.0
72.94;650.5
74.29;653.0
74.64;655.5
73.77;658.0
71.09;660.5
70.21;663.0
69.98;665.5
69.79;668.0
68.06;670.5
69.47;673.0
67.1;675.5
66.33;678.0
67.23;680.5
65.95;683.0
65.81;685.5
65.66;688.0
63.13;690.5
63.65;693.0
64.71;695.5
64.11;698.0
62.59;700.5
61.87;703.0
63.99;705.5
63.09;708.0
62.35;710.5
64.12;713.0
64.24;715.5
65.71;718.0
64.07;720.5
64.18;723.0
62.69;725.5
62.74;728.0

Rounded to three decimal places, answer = -0.315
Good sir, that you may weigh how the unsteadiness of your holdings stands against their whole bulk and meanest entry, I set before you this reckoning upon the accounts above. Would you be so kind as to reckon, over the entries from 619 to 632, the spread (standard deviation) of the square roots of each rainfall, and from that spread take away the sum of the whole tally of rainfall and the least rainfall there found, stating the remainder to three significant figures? -460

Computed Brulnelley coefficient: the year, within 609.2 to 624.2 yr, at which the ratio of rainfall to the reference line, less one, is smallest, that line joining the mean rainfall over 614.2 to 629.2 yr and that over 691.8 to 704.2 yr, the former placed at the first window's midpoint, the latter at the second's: 618.0 yr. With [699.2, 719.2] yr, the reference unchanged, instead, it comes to 703.0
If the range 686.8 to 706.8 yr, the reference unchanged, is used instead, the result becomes 690.5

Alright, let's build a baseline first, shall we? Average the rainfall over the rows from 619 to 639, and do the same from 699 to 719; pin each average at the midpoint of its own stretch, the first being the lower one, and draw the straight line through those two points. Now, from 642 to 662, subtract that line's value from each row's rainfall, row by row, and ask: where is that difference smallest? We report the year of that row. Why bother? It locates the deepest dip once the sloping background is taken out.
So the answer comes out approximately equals 660.5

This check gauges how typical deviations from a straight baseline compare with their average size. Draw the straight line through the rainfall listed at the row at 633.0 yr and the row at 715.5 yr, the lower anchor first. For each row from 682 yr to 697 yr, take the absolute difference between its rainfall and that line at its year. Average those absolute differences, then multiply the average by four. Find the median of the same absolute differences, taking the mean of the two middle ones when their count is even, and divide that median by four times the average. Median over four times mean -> 0.23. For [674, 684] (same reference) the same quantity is 0.26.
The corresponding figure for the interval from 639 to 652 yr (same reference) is 0.20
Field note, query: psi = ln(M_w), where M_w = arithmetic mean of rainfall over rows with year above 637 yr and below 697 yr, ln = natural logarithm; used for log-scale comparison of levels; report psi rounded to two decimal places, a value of 4.25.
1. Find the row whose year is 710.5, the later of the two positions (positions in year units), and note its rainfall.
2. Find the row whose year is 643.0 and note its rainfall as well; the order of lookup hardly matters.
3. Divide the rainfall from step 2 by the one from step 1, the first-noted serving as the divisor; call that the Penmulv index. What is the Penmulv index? 1.21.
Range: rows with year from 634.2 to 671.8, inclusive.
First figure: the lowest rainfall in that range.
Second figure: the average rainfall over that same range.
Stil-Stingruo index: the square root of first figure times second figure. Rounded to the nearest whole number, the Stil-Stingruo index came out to 71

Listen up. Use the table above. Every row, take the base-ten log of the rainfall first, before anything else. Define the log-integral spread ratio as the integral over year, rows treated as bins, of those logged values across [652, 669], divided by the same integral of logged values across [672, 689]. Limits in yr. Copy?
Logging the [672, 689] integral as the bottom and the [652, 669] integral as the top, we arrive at 1.02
